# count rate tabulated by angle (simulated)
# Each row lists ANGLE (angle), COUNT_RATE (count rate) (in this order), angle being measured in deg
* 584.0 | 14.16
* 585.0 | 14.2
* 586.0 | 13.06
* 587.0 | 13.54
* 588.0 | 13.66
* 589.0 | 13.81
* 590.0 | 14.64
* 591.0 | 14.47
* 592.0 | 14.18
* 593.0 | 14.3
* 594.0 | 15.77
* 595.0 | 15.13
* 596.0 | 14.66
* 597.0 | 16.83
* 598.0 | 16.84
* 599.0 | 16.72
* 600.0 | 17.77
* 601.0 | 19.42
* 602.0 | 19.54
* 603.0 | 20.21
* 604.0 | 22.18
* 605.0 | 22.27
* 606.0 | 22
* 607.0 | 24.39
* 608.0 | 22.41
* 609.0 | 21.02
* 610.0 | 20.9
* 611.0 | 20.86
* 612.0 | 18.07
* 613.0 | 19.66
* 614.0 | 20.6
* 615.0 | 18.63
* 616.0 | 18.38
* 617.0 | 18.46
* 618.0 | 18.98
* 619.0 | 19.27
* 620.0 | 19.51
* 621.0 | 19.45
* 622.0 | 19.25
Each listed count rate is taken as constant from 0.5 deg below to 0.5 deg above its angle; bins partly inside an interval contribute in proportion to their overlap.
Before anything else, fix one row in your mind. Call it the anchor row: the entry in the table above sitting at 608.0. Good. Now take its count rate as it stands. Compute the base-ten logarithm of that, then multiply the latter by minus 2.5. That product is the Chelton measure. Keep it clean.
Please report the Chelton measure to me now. -3.38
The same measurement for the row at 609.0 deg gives -3.31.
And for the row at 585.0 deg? -2.88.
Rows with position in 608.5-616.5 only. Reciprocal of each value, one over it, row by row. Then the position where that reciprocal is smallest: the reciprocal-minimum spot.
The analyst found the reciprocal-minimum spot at 609.0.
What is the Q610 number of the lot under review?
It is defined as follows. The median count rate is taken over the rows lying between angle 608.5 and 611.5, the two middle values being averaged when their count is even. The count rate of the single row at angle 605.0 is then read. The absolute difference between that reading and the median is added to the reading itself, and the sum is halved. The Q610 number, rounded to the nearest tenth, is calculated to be 11.8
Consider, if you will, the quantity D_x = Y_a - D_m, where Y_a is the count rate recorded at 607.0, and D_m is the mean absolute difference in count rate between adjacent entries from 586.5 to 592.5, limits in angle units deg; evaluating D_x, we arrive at 24.1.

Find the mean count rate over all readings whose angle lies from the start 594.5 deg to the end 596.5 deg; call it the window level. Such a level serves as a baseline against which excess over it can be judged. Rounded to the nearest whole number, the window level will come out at 15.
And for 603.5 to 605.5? 22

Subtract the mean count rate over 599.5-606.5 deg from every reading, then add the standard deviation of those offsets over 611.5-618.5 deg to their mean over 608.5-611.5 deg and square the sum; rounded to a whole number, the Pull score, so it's 2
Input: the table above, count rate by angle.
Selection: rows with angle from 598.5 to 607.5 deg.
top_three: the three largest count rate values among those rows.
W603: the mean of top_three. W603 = 22.9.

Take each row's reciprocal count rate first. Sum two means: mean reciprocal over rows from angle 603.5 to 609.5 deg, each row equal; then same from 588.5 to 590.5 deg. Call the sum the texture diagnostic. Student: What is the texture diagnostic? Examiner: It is 0.115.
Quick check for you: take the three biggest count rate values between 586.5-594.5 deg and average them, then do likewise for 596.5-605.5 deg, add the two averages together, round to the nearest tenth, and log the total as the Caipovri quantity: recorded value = 36.5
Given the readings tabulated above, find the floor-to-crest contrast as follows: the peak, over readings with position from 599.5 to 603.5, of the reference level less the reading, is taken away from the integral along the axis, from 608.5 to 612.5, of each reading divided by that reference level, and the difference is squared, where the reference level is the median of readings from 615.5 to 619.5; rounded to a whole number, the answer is 11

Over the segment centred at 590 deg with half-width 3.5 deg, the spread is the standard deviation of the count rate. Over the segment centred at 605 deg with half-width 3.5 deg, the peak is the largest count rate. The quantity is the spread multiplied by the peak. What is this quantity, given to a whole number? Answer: 10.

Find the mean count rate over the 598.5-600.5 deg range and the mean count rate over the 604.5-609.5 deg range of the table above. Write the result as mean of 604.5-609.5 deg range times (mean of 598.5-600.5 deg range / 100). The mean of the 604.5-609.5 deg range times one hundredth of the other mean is 3.9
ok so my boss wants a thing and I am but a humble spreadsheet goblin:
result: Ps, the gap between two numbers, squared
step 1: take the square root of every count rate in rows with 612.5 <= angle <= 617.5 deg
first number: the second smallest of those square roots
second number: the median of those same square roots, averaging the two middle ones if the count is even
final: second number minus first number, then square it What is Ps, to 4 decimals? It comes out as 0.0004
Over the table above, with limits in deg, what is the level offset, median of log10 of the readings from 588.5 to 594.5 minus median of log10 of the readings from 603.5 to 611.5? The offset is -0.19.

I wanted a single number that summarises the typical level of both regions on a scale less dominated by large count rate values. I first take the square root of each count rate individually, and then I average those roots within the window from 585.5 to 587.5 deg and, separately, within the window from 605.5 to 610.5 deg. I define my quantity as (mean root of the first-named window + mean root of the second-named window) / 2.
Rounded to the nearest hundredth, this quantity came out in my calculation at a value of 4.18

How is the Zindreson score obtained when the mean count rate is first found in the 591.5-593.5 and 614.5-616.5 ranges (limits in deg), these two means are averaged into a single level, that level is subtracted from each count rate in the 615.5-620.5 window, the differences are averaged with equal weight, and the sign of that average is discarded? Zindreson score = 2.5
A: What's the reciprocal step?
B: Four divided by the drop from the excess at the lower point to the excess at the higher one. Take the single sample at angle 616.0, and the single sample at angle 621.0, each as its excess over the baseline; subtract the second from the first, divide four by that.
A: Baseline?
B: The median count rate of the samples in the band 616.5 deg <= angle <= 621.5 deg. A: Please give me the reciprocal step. -3.7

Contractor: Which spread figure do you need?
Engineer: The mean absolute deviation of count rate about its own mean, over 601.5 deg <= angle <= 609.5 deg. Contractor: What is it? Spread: 1.12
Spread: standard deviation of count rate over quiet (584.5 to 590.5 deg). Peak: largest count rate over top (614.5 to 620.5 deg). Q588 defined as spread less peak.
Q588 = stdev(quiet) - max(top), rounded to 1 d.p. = -19.0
